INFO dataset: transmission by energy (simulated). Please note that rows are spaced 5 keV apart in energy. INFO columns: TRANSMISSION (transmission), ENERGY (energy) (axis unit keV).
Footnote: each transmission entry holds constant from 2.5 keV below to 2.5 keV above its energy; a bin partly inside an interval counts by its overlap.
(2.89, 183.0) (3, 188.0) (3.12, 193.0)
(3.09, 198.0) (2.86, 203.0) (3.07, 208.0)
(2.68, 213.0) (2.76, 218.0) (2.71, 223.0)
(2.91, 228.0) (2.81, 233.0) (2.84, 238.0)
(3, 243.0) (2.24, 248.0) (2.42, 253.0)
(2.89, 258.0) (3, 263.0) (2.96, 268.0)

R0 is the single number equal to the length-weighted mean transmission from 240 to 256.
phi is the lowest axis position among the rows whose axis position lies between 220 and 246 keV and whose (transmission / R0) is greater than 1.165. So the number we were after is 243.0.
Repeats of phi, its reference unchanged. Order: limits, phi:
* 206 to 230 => 208.0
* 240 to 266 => 243.0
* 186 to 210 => 188.0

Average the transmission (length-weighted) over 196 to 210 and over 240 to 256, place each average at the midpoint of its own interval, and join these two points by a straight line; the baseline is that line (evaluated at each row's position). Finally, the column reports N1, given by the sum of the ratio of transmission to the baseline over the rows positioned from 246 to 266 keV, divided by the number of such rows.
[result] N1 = 1.06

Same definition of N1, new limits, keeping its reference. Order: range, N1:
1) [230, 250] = 1.03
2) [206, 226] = 0.97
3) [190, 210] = 1.00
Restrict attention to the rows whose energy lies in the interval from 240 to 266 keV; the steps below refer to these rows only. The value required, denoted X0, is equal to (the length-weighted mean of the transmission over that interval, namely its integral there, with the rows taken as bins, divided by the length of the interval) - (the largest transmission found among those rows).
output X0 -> -0.28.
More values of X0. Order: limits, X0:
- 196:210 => -0.09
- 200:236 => -0.24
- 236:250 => -0.30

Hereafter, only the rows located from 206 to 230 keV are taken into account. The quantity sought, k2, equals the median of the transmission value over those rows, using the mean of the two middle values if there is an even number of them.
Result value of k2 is 2.76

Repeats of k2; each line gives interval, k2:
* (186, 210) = 3.07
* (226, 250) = 2.84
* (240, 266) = 2.89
